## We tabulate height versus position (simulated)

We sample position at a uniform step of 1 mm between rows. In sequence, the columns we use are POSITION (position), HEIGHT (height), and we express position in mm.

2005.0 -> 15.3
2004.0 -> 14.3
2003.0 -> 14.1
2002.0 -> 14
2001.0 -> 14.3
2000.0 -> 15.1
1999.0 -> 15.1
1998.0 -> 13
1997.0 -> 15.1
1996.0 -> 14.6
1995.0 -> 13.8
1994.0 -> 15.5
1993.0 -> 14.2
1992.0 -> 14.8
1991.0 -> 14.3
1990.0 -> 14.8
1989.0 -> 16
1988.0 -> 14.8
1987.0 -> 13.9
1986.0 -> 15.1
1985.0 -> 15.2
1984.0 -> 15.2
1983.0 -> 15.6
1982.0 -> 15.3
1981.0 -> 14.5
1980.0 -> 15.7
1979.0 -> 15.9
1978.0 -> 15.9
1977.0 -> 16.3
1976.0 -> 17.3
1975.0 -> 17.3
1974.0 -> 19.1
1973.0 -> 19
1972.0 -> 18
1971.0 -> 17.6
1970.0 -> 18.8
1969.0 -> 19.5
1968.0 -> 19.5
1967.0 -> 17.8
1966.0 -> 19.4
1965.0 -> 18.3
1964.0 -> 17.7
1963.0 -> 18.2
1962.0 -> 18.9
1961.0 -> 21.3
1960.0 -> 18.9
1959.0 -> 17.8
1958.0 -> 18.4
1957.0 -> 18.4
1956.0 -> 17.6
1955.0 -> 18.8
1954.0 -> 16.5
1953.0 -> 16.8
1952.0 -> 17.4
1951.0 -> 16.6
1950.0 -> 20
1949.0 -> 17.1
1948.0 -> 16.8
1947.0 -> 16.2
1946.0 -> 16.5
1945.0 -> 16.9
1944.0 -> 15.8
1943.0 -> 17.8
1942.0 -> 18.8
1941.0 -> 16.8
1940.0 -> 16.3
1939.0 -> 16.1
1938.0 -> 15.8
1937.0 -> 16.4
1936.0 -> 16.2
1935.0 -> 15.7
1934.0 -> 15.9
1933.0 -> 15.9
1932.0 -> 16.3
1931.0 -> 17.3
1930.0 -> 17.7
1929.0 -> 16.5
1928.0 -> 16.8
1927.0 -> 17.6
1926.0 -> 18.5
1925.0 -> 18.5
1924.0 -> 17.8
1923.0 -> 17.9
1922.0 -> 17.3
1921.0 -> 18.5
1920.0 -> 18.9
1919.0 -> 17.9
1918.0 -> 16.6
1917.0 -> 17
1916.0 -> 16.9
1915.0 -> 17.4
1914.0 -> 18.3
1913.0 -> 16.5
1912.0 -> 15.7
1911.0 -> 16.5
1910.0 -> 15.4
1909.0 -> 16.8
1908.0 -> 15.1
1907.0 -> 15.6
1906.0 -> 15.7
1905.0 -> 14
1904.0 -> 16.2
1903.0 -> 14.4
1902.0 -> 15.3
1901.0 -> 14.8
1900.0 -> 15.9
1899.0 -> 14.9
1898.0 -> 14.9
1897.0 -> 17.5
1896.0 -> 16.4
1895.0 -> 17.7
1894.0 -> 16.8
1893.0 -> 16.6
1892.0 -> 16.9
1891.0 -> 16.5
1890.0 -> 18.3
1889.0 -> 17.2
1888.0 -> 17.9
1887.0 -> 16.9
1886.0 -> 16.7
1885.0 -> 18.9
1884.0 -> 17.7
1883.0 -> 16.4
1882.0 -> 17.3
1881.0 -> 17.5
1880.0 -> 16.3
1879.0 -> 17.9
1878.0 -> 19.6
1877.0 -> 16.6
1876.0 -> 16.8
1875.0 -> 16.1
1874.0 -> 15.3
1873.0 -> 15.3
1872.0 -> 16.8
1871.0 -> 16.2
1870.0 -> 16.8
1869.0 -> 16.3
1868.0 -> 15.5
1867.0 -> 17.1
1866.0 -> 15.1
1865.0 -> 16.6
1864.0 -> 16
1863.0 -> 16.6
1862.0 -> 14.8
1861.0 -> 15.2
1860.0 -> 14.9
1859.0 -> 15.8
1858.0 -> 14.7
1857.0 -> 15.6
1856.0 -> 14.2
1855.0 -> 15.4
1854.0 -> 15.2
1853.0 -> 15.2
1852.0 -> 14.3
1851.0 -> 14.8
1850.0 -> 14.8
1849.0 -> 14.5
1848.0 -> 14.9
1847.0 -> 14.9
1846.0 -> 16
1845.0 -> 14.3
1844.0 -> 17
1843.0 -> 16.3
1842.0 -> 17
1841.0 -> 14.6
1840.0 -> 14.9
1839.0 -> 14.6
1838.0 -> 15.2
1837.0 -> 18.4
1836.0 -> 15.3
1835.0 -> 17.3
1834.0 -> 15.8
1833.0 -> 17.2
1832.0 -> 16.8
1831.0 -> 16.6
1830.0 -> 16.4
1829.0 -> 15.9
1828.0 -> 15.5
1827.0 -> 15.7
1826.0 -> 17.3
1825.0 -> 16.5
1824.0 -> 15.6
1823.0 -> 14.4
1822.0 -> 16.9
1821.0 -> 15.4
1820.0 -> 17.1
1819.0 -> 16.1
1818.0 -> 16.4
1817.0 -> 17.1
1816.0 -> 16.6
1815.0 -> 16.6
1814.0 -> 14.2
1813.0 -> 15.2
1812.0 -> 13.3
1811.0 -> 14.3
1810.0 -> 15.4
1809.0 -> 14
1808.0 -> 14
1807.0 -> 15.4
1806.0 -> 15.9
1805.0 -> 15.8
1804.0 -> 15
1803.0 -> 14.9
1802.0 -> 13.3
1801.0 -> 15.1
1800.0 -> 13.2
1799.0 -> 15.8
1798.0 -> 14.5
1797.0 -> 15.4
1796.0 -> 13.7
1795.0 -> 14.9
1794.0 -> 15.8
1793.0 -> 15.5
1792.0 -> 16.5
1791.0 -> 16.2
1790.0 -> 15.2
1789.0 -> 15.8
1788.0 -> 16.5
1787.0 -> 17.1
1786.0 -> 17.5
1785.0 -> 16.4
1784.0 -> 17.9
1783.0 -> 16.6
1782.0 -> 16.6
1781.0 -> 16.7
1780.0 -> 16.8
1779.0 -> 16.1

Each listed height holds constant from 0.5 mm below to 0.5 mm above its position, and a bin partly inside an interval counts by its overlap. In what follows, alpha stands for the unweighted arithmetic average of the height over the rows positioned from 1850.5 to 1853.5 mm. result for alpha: 14.8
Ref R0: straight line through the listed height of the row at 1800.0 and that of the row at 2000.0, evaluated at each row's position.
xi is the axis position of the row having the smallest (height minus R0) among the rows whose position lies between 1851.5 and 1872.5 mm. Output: 1856.0 mm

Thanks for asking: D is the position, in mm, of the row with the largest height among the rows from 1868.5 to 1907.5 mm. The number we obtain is 1878.0 mm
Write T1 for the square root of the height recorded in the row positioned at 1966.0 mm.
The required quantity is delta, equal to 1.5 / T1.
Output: 0.341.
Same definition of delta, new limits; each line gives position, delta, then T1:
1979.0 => 0.376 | 3.99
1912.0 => 0.379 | 3.96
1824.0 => 0.380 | 3.95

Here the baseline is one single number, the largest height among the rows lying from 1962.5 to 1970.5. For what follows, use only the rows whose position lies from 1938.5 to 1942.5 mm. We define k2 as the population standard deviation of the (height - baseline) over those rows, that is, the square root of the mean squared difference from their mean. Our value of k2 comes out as 1.07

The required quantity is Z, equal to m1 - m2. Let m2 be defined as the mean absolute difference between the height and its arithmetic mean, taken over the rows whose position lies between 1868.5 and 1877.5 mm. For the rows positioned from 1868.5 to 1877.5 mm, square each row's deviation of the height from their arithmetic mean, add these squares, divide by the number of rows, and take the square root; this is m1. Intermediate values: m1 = 0.6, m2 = 0.46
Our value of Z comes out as 0.10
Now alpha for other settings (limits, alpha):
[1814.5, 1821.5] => 16.5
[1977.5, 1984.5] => 15.4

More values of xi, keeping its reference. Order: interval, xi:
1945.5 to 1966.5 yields 1947.0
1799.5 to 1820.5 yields 1812.0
